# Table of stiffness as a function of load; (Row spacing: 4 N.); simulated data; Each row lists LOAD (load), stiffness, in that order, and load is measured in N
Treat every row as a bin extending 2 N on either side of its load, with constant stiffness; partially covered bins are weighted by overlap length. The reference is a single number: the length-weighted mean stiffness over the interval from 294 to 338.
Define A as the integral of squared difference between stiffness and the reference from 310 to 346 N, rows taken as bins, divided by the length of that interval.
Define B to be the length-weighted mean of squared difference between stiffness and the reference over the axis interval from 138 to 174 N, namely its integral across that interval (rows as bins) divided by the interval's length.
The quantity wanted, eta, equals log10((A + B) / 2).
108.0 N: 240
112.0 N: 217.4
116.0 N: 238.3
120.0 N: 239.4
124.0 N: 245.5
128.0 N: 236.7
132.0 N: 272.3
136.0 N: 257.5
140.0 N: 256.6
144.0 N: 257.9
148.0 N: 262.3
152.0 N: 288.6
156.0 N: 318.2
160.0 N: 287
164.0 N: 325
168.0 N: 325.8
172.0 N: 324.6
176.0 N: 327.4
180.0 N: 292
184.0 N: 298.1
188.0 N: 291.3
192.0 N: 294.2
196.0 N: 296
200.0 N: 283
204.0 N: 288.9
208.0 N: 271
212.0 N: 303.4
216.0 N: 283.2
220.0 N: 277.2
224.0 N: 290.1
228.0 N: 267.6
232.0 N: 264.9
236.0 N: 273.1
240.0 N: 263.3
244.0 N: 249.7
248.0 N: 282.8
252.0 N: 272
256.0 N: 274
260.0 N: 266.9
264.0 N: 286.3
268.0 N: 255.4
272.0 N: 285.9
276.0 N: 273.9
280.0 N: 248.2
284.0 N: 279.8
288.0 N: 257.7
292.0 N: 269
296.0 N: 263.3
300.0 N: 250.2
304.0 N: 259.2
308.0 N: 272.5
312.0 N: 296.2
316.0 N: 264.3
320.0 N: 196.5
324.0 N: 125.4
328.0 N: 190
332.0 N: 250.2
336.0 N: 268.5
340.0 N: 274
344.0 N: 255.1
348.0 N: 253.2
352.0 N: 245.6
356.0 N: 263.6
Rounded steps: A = 2617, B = 3761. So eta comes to 3.50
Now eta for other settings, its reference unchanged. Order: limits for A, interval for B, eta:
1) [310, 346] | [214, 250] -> 3.28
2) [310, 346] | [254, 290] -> 3.27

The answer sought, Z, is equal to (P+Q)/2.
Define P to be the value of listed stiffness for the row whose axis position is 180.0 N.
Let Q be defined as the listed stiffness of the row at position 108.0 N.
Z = 266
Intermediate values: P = 292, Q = 240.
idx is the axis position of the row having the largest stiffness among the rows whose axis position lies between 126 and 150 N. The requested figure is 132.0 N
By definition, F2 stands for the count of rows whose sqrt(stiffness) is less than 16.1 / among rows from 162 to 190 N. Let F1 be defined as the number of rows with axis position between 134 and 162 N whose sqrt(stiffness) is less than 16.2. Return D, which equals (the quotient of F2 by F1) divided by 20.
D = 0.000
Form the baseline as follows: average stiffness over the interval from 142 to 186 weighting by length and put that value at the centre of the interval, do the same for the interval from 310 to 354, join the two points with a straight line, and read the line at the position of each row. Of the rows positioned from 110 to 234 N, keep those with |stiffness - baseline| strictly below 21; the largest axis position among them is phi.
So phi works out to 232.0 N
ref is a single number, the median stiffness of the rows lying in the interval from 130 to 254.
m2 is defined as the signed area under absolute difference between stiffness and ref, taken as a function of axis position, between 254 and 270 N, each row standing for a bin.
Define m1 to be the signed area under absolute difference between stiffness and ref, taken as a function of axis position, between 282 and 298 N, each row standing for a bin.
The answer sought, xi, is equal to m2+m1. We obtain 478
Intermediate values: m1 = 252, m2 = 226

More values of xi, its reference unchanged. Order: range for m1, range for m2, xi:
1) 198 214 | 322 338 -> 1348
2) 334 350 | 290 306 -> 692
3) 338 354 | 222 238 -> 623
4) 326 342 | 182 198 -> 788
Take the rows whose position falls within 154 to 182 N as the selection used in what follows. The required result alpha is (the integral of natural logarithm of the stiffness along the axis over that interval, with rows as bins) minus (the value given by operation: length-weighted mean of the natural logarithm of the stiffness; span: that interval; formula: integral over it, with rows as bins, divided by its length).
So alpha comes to 155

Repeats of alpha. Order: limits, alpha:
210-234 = 130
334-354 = 106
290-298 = 39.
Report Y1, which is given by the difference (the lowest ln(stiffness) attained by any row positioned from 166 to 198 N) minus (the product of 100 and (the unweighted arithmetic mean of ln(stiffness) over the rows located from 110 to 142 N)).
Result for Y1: -544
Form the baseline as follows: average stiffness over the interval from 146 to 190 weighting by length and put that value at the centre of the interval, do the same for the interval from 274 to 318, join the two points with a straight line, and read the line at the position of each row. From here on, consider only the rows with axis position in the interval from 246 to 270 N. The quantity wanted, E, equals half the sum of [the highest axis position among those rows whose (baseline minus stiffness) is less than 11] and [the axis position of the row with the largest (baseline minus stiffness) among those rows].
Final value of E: 266 N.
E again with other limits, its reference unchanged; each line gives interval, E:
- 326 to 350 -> 338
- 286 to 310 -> 304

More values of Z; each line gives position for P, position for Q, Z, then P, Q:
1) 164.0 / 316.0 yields 295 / 325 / 264.3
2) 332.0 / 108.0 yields 245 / 250.2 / 240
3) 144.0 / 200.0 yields 270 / 257.9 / 283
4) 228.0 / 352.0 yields 257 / 267.6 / 245.6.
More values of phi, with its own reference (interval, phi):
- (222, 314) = 304.0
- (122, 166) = 160.0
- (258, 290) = 288.0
